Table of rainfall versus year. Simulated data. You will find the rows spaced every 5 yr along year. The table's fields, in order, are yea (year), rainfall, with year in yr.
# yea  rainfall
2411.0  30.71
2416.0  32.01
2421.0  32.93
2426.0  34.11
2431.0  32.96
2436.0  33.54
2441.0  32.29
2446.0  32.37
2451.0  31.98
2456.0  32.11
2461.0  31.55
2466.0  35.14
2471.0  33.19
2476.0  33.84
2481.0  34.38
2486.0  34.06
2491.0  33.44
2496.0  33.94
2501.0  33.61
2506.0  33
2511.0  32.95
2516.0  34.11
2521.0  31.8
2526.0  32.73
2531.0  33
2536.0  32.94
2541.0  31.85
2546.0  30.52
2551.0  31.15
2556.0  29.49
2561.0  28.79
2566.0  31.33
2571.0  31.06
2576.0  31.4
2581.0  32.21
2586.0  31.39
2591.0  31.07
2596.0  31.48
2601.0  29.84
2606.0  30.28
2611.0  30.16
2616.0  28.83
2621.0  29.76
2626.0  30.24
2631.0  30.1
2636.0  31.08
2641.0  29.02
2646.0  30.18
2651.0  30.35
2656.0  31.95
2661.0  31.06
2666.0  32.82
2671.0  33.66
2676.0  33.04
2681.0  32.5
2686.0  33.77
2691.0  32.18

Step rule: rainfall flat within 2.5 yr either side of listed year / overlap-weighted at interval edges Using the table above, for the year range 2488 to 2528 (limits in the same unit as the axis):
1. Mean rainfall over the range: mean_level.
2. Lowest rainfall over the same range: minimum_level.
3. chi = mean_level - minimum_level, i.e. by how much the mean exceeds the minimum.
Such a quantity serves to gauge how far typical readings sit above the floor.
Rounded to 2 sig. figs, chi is 1.4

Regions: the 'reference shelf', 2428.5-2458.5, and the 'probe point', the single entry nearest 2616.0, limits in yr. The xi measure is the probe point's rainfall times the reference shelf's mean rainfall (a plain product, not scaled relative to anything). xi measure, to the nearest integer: 938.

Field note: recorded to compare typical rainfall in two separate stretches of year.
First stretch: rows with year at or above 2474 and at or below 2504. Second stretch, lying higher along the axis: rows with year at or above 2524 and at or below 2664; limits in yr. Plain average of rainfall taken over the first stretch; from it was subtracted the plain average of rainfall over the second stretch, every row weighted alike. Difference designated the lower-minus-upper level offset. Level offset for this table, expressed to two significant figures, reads 3.0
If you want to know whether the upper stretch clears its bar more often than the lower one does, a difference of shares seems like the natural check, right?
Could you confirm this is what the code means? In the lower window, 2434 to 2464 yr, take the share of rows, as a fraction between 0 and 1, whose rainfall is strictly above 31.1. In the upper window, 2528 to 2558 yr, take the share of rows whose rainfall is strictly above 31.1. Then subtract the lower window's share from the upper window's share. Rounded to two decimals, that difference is -0.33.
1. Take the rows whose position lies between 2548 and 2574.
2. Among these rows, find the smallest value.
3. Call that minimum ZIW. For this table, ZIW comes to 28.79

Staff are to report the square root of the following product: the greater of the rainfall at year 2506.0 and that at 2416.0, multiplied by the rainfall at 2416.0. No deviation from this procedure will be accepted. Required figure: 32.5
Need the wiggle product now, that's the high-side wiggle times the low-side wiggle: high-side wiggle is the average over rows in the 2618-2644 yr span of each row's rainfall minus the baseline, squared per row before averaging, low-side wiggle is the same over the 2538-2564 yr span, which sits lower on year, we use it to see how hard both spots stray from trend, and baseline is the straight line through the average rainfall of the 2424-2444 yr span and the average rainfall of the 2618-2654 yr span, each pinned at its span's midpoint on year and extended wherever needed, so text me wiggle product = 1.0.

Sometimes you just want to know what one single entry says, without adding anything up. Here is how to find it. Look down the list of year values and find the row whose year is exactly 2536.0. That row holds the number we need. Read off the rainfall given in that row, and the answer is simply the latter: 32.94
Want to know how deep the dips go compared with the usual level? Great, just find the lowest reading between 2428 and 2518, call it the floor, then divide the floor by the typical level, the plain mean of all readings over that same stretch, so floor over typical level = 0.949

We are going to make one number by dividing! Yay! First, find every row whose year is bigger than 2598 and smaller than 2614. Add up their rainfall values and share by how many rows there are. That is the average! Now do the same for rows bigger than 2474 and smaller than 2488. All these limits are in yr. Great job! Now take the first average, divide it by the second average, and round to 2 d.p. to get 0.88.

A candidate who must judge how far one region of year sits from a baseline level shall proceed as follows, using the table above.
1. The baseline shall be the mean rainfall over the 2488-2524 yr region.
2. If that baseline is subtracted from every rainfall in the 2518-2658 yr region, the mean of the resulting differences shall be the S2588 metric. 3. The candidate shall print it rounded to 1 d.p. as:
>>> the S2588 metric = -2.4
